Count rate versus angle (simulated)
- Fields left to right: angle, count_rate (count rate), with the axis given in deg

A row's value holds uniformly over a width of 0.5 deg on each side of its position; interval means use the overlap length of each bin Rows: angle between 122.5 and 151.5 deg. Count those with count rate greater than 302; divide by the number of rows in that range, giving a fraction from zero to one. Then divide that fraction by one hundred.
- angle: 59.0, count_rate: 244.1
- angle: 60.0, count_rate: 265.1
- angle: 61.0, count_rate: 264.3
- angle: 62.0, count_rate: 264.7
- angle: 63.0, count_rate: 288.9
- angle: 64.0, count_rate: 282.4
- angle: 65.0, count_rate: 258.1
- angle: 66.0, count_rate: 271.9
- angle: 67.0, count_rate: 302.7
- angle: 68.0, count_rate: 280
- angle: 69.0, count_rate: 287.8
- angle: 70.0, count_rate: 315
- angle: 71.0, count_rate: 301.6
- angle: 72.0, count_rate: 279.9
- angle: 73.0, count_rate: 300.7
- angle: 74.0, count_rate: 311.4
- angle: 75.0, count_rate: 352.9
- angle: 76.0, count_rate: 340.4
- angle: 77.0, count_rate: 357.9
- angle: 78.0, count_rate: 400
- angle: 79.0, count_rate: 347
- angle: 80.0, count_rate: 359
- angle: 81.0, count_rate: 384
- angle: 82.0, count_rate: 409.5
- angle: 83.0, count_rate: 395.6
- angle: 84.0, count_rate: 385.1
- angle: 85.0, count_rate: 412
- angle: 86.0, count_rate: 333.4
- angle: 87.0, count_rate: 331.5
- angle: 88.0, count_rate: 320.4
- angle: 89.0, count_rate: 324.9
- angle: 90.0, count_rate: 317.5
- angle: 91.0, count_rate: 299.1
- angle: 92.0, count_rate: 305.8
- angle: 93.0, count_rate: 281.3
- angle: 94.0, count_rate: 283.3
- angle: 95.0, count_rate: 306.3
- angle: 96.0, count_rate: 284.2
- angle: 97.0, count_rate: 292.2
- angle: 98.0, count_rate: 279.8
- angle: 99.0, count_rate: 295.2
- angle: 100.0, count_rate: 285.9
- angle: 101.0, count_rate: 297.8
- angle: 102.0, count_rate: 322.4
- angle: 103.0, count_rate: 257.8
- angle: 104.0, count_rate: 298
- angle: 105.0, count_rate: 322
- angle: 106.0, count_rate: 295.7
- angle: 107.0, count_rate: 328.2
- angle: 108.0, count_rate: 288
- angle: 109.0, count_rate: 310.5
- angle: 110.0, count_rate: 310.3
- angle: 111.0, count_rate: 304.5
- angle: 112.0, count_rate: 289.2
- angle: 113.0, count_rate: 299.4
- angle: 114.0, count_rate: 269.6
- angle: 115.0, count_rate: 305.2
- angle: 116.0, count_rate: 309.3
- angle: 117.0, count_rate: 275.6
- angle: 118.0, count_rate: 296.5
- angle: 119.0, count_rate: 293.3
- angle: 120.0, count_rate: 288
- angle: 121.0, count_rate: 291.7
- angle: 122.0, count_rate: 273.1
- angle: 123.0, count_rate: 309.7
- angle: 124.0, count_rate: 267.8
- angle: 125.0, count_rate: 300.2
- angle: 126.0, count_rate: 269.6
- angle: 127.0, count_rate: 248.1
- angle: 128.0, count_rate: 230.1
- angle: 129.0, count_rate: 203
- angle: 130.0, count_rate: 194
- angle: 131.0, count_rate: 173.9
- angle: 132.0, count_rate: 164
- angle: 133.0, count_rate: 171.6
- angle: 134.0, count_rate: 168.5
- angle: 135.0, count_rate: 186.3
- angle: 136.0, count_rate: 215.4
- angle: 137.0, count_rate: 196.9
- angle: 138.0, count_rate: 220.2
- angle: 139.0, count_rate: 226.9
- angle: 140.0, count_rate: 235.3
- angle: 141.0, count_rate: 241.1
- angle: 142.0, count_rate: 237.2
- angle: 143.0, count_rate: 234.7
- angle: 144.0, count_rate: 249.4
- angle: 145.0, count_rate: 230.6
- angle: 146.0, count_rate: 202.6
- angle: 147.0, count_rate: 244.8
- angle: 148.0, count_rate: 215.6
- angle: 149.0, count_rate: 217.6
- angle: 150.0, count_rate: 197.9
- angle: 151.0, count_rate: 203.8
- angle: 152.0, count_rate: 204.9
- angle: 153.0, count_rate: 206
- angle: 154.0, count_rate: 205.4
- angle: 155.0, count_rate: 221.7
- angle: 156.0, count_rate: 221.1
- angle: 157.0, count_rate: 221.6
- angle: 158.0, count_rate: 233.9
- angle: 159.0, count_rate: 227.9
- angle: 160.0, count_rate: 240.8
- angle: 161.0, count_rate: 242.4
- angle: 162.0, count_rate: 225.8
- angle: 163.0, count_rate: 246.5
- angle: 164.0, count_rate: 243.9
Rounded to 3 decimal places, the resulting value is 0.000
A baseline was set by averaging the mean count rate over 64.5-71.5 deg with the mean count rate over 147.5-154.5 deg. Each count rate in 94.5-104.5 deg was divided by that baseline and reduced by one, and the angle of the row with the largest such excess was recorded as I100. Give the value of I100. 102.0 deg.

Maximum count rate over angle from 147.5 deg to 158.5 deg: 233.9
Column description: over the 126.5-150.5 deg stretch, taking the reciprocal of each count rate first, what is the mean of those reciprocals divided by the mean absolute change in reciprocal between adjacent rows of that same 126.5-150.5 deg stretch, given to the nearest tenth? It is 13.2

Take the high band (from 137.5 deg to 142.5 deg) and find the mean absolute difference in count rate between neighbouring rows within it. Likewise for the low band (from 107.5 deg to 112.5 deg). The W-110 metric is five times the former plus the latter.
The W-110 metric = 42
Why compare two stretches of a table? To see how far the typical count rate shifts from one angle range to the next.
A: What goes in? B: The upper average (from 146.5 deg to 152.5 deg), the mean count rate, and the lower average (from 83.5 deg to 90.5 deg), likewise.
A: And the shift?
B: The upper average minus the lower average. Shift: -132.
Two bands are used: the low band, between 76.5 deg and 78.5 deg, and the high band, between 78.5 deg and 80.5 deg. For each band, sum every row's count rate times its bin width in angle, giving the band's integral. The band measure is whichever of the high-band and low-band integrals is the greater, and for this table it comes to 758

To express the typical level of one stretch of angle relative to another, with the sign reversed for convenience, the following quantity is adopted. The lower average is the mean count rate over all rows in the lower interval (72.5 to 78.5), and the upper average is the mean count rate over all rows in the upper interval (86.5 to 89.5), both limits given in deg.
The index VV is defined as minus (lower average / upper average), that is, -1.1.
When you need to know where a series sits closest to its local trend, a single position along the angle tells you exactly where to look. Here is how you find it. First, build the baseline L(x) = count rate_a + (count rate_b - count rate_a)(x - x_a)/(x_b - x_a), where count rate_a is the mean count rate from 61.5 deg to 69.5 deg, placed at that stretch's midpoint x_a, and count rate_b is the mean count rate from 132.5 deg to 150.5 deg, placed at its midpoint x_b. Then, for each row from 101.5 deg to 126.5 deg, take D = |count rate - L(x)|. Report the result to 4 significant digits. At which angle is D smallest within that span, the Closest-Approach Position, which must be 103.0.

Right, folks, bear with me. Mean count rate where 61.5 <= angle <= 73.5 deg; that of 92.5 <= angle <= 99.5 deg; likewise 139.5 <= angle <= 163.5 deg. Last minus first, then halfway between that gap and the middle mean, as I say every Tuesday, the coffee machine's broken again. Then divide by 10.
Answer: 11.4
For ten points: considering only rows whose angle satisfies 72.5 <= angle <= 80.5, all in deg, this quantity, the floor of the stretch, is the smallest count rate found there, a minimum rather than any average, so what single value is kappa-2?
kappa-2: 300.7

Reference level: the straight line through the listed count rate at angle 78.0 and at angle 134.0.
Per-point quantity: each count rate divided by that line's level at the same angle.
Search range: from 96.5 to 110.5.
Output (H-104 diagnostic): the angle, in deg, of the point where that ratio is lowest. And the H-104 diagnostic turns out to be 103.0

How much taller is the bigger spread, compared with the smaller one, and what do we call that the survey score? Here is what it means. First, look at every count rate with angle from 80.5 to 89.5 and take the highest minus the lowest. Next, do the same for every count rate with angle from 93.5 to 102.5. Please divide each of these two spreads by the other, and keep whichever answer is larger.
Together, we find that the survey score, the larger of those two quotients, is 2.15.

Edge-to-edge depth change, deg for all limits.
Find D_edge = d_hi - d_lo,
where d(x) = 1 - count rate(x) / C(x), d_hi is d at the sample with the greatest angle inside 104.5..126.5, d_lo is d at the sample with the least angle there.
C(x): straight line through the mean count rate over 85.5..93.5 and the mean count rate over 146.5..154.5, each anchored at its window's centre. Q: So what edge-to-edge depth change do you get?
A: 0.05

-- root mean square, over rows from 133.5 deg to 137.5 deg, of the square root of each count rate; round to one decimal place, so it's 13.8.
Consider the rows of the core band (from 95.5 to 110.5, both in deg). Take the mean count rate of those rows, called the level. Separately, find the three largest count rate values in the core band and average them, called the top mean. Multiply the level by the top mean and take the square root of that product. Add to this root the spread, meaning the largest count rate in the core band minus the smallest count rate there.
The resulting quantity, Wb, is 381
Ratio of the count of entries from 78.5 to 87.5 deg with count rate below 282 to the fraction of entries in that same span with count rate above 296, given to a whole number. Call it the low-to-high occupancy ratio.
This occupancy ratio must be 0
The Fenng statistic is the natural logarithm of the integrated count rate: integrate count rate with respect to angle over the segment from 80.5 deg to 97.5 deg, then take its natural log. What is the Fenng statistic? 8.64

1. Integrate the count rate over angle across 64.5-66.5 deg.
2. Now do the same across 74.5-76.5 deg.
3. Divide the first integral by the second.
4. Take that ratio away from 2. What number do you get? 1.24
